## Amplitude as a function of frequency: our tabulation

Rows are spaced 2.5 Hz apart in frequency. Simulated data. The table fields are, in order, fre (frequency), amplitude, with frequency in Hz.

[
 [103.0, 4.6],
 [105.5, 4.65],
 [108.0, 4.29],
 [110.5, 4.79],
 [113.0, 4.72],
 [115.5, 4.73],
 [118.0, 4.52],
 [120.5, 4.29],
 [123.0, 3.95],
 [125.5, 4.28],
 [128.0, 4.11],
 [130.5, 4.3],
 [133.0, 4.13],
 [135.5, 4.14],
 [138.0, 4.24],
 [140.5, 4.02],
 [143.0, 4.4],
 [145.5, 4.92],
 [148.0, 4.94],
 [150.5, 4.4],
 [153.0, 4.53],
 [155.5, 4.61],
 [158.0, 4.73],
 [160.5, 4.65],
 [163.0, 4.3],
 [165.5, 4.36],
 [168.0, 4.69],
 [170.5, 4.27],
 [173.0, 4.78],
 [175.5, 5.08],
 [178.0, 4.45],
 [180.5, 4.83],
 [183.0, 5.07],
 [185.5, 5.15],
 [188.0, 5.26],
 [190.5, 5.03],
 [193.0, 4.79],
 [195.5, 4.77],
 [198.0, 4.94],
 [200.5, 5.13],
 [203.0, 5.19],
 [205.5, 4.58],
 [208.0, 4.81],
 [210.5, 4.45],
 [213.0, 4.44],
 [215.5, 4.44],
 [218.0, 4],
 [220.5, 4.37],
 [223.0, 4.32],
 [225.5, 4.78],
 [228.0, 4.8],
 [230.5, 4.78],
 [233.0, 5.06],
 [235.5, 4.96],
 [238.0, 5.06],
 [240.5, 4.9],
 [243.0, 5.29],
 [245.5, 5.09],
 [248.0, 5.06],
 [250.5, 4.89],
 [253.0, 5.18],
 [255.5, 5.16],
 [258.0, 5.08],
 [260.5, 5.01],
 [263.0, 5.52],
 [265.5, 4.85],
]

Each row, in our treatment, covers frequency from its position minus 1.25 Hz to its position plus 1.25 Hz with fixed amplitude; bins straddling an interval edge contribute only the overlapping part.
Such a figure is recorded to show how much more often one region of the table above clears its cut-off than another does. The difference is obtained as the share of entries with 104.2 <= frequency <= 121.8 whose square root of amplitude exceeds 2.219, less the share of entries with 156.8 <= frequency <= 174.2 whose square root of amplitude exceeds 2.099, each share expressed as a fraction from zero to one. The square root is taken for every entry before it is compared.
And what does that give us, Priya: -0.57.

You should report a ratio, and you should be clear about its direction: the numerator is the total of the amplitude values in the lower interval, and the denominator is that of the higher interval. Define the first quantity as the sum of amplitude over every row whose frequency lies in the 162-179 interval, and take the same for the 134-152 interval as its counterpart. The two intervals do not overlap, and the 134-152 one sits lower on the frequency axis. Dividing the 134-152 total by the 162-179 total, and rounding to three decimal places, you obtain 0.973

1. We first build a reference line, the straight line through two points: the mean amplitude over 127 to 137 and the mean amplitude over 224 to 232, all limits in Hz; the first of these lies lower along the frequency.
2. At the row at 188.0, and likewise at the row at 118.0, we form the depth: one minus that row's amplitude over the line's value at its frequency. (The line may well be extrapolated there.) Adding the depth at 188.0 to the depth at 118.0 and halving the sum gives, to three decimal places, -0.134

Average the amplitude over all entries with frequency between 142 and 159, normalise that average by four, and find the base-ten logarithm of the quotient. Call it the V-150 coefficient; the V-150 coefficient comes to 0.065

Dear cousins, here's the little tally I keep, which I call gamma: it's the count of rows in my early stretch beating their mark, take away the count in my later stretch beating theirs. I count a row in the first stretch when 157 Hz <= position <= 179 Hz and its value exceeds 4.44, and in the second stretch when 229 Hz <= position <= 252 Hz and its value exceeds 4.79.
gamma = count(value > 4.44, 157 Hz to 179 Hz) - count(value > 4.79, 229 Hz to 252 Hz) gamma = -2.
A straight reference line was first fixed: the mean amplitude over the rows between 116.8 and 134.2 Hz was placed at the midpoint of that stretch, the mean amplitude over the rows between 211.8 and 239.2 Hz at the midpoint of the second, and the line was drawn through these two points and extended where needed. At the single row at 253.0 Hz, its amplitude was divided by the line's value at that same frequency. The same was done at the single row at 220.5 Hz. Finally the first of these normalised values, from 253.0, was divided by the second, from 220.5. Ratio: 1.15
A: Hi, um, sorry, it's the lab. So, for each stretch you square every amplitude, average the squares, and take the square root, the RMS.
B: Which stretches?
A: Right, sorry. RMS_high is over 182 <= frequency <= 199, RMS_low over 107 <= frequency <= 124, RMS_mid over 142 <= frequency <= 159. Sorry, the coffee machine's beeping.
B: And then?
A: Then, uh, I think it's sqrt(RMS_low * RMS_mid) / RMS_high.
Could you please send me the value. 0.91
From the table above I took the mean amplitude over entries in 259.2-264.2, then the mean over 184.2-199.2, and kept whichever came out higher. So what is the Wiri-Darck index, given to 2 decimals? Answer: 5.26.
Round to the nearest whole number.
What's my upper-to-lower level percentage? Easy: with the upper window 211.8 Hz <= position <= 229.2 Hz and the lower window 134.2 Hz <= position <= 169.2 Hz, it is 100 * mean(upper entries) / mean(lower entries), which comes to 99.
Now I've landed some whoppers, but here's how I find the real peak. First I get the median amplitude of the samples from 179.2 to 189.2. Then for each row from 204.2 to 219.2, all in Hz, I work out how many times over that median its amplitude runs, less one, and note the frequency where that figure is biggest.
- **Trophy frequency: 208.0 Hz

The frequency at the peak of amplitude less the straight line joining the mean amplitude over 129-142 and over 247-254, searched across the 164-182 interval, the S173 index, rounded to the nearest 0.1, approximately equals 175.5 Hz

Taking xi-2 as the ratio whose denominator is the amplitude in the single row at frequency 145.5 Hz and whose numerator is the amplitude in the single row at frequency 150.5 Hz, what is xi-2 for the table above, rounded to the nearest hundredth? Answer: 0.89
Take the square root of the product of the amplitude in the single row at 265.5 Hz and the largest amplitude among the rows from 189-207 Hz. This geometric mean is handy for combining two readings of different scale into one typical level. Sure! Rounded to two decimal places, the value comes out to 5.02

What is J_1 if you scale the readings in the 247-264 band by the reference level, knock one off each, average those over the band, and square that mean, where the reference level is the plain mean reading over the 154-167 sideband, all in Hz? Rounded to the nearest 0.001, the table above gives 0.017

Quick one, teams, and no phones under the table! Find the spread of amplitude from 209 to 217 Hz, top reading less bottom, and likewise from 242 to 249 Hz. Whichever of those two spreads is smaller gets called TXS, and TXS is 0.01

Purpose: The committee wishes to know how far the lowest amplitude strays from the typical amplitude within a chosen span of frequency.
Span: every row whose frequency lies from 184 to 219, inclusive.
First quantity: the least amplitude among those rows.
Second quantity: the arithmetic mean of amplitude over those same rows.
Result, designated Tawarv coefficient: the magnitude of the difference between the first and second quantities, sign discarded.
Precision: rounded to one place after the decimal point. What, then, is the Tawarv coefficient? 0.8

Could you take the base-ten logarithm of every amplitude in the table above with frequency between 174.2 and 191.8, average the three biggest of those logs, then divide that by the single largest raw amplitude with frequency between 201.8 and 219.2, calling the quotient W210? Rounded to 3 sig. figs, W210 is 0.137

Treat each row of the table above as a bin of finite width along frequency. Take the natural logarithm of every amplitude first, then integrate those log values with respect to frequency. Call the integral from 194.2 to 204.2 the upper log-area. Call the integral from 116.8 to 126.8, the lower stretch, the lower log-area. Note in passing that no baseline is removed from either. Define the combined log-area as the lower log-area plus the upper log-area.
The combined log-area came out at 30.6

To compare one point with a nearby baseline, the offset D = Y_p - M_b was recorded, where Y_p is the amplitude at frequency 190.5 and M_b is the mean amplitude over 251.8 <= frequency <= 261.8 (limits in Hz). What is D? -0.1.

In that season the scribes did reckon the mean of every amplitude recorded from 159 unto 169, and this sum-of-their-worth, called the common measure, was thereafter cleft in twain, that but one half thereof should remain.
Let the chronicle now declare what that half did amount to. 2.25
